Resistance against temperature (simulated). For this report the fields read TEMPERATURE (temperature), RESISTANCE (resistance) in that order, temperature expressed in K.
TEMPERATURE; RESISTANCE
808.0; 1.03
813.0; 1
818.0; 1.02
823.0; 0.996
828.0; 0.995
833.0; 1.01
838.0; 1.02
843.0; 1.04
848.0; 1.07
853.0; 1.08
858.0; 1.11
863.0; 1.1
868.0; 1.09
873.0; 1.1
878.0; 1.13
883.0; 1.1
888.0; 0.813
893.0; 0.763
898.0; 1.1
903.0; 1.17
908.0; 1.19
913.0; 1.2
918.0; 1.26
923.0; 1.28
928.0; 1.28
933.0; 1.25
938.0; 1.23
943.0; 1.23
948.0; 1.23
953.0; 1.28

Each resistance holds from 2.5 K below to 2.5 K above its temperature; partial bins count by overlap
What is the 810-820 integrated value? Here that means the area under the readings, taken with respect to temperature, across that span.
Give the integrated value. 10.1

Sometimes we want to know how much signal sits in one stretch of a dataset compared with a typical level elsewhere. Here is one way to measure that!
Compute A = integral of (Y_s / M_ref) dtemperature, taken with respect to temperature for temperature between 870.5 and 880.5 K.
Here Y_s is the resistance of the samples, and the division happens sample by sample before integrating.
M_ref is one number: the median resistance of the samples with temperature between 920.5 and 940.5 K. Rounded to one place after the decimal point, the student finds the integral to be 8.8 K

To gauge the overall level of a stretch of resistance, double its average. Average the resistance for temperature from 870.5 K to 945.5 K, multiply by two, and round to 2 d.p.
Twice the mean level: 2.28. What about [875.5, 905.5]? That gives 2.03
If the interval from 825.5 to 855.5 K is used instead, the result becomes 2.07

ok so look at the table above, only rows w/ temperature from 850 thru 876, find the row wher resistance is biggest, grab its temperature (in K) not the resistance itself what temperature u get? 858.0 K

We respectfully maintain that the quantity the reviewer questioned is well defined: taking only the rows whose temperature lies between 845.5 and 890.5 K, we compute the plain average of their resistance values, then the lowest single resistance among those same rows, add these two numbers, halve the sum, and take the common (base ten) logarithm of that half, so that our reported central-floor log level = -0.027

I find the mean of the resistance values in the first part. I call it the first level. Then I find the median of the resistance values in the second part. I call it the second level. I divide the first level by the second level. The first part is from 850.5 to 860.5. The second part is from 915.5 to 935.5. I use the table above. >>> 0.86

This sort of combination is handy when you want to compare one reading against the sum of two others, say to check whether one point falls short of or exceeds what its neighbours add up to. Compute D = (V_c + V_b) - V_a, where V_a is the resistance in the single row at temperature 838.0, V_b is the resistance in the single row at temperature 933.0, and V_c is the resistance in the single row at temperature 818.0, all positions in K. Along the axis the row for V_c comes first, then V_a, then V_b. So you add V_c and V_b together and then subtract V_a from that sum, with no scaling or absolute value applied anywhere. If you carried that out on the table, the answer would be 1.25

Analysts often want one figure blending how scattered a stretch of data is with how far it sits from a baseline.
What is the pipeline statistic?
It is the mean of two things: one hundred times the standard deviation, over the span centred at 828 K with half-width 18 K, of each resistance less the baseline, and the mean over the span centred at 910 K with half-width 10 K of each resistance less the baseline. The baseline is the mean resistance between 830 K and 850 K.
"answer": 1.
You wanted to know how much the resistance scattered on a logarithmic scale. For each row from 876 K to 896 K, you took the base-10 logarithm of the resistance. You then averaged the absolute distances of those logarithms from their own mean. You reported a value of 0.0755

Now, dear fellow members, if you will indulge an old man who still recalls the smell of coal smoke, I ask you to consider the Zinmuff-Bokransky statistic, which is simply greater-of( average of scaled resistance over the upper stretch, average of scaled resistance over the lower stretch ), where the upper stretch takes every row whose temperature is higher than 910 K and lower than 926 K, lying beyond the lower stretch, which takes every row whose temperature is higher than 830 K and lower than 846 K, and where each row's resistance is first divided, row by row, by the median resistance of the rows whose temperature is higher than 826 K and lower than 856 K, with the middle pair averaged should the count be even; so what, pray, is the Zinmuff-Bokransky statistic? 1.21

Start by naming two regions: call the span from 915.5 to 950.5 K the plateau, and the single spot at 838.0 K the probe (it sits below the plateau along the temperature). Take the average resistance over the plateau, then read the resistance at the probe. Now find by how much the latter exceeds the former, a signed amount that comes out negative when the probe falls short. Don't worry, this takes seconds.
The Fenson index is -0.23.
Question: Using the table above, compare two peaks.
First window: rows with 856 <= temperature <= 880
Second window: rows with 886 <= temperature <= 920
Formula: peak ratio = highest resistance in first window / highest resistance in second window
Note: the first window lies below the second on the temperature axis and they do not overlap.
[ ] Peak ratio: 0.90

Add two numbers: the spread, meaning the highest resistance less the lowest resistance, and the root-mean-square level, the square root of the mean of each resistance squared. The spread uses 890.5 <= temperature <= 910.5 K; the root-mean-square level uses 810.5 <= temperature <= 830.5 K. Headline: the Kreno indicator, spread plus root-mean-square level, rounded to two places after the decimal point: 1.43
